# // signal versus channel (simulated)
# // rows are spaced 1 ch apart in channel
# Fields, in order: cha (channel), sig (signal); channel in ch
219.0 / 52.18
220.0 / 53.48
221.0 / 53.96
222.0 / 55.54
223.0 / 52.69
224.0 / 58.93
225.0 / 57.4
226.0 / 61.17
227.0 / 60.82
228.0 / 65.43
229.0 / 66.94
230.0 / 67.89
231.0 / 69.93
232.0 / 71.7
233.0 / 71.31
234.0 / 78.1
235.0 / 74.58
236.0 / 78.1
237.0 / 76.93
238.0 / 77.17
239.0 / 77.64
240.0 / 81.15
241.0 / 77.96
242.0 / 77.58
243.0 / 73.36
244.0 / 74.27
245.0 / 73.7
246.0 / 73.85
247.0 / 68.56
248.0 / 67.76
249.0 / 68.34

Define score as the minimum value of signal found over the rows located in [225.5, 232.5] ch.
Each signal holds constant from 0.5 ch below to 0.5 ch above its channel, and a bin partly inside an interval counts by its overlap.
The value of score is 60.82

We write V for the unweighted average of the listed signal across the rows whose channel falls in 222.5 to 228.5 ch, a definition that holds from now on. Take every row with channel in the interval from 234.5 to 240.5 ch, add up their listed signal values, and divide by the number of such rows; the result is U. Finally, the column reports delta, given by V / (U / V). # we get 45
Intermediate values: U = 78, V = 59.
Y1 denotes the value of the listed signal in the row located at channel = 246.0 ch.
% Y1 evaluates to 73.85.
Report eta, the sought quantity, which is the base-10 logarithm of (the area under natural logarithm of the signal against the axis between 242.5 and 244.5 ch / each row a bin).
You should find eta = 0.935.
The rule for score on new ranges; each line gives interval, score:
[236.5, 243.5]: 73.36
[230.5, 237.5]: 69.93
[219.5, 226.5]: 52.69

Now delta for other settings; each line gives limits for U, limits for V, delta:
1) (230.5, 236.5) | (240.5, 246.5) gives 76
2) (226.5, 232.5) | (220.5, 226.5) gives 48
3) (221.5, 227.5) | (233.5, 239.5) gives 103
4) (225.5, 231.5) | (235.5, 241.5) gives 93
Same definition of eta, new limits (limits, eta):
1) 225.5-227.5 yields 0.915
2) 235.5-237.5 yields 0.940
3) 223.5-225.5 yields 0.910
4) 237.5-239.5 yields 0.939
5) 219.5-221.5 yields 0.901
